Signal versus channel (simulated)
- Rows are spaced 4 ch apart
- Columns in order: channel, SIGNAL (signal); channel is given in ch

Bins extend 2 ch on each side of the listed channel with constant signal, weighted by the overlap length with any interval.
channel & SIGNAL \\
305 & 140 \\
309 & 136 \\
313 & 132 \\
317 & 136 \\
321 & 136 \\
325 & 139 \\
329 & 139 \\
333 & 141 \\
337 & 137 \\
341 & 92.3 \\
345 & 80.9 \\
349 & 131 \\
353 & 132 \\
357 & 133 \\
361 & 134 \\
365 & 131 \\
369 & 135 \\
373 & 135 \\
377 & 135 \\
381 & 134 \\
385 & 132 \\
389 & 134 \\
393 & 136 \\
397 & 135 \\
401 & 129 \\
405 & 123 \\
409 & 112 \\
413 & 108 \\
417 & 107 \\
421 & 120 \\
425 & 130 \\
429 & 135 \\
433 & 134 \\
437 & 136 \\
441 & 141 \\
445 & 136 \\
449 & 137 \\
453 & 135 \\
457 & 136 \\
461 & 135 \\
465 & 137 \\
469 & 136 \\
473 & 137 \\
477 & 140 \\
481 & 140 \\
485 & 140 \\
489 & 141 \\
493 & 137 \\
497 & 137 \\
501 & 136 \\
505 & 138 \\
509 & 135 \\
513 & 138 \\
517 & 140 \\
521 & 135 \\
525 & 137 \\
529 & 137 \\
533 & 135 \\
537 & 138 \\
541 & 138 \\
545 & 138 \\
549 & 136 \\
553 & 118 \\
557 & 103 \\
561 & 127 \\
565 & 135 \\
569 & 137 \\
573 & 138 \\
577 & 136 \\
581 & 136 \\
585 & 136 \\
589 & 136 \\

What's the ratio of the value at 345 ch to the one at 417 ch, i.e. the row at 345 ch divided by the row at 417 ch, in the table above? 0.76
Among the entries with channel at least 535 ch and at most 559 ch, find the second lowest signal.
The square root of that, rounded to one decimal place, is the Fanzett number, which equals 10.9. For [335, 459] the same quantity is 9.6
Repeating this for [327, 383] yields 9.6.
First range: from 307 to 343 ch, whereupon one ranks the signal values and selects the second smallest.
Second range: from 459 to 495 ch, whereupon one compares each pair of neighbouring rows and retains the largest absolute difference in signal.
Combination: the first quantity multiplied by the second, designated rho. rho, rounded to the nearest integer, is 528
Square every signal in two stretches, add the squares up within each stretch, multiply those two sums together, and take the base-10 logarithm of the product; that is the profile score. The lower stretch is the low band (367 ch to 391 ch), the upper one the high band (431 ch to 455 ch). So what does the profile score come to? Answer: 10.1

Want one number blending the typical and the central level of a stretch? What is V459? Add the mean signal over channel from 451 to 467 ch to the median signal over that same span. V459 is 271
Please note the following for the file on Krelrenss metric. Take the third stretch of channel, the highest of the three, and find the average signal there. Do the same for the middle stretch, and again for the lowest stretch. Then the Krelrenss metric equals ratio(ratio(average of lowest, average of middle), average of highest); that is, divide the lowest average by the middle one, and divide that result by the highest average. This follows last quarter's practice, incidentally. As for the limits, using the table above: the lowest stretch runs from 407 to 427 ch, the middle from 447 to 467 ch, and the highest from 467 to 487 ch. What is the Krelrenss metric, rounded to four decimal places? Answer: 0.0061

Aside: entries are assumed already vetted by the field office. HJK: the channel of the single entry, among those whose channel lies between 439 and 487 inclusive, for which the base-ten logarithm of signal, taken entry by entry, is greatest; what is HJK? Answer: 441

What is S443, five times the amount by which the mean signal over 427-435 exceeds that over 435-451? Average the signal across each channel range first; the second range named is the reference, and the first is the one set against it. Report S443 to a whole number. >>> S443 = -15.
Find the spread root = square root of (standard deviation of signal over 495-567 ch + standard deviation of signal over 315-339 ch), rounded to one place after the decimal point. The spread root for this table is 3.3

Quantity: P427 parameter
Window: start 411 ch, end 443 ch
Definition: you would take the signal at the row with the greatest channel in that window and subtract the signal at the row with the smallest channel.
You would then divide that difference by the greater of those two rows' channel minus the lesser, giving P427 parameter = 1.2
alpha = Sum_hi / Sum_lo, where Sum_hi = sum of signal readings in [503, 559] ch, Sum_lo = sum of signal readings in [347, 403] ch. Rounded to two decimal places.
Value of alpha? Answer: 1.00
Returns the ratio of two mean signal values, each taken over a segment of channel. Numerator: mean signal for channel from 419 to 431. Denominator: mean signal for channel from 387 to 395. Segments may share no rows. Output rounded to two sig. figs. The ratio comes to 0.95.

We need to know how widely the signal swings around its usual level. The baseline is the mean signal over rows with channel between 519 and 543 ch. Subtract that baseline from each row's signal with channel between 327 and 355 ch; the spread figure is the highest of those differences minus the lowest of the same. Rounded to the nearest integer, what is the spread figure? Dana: 60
